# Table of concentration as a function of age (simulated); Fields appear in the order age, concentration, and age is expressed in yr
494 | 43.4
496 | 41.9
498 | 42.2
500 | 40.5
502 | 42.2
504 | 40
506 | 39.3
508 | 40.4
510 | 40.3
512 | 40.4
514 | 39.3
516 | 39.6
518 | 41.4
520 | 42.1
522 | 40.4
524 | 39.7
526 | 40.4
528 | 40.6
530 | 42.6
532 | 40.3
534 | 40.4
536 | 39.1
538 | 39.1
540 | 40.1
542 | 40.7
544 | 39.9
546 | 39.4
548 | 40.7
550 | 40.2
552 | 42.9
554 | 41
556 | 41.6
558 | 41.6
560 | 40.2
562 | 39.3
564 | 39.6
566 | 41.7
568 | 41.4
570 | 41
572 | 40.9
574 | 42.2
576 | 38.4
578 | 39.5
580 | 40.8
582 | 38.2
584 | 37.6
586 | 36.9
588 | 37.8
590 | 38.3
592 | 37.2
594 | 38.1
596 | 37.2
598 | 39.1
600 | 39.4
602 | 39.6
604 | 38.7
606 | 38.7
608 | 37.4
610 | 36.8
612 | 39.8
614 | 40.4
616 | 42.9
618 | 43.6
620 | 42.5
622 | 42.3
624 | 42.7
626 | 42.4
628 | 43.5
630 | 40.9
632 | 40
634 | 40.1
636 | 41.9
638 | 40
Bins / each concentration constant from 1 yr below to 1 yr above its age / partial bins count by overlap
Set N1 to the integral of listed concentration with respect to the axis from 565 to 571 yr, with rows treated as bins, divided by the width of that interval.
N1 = 41.4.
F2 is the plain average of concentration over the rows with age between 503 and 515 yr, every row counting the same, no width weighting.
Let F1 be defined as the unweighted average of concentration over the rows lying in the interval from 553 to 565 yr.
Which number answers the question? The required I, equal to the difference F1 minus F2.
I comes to 0.6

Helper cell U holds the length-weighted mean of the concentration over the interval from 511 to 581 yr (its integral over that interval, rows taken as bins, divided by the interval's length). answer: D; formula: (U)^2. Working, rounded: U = 40.5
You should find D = 1643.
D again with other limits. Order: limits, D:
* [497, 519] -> 1641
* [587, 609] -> 1468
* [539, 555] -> 1649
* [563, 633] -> 1594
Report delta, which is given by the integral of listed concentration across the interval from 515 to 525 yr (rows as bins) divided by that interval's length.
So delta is 40.6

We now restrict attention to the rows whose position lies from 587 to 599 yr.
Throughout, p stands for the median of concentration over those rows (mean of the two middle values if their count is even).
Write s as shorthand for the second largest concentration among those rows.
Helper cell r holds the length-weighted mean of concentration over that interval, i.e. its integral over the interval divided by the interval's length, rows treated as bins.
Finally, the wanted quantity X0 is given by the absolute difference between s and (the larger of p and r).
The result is 0.35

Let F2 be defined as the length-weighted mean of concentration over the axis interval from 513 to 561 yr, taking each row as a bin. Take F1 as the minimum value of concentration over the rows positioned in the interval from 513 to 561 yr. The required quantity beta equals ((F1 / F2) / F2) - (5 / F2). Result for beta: -0.100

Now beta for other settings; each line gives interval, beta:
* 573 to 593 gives -0.105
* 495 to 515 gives -0.099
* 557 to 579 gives -0.100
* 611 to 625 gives -0.096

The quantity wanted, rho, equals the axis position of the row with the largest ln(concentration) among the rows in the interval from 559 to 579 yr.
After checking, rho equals 574 yr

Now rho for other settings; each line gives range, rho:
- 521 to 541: 530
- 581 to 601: 600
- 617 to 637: 618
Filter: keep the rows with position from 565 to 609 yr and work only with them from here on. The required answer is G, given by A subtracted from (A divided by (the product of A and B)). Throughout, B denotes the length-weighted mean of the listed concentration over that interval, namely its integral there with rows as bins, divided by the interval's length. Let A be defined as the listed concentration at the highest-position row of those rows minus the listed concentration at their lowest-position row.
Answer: 4.3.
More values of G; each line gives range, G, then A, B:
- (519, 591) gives 3.8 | -4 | 40.2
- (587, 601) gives -1.6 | 2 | 38.2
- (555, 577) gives 3.2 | -3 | 40.7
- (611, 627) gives -2.6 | 3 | 42.1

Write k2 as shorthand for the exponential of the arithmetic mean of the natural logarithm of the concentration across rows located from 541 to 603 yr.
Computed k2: 39.7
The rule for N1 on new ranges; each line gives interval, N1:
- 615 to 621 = 43.0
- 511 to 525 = 40.4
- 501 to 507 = 40.5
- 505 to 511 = 40.0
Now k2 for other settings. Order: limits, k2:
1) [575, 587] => 38.5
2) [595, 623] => 39.8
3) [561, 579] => 40.4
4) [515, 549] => 40.4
